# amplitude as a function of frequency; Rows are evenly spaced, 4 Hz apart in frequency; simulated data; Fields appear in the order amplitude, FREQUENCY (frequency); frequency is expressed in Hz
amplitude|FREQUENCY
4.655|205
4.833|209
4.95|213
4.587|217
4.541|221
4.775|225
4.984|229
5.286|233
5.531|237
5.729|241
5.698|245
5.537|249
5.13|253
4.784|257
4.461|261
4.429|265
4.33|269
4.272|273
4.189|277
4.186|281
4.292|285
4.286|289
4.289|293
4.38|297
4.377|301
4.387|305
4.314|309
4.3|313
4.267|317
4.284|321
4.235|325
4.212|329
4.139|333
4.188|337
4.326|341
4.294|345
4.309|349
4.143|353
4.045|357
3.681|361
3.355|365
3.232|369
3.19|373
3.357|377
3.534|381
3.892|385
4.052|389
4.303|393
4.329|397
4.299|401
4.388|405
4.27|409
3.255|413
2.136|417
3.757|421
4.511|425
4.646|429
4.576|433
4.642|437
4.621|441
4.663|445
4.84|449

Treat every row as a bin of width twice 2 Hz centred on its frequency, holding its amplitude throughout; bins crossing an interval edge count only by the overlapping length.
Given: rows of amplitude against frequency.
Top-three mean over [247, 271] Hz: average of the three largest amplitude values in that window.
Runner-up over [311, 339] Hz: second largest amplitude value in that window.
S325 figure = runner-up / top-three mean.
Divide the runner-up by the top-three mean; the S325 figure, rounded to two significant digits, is 0.83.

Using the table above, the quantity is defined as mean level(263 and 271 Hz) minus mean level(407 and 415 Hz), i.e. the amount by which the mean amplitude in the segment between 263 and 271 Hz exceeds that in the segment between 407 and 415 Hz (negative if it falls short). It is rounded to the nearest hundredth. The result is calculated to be 0.62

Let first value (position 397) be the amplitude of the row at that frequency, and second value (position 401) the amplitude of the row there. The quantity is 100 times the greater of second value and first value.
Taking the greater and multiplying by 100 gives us 433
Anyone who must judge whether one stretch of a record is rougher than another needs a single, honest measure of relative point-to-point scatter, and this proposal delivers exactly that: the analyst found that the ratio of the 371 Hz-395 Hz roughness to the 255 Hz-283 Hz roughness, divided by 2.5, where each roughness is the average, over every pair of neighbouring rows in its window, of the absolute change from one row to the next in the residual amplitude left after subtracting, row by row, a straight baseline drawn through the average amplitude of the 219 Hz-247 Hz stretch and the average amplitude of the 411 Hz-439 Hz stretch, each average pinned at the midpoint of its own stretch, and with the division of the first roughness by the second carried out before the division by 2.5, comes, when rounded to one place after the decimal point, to 1.2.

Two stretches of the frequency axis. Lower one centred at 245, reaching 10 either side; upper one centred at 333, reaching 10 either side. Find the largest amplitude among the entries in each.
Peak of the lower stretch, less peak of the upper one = 1.4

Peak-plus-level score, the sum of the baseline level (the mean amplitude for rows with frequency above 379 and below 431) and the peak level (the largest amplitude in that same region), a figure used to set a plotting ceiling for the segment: 8.6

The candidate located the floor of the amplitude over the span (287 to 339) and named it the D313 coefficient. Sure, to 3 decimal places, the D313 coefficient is 4.139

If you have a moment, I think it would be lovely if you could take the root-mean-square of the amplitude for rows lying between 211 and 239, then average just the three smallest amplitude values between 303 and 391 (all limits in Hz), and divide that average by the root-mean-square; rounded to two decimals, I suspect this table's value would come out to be 0.66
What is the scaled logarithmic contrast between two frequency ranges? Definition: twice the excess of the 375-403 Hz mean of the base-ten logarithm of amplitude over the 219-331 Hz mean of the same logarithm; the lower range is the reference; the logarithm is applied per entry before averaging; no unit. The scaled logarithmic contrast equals -0.13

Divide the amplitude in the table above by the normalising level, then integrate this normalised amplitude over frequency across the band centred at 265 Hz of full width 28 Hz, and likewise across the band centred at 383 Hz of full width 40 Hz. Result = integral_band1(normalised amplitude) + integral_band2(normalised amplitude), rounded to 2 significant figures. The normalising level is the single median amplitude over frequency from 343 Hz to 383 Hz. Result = 77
